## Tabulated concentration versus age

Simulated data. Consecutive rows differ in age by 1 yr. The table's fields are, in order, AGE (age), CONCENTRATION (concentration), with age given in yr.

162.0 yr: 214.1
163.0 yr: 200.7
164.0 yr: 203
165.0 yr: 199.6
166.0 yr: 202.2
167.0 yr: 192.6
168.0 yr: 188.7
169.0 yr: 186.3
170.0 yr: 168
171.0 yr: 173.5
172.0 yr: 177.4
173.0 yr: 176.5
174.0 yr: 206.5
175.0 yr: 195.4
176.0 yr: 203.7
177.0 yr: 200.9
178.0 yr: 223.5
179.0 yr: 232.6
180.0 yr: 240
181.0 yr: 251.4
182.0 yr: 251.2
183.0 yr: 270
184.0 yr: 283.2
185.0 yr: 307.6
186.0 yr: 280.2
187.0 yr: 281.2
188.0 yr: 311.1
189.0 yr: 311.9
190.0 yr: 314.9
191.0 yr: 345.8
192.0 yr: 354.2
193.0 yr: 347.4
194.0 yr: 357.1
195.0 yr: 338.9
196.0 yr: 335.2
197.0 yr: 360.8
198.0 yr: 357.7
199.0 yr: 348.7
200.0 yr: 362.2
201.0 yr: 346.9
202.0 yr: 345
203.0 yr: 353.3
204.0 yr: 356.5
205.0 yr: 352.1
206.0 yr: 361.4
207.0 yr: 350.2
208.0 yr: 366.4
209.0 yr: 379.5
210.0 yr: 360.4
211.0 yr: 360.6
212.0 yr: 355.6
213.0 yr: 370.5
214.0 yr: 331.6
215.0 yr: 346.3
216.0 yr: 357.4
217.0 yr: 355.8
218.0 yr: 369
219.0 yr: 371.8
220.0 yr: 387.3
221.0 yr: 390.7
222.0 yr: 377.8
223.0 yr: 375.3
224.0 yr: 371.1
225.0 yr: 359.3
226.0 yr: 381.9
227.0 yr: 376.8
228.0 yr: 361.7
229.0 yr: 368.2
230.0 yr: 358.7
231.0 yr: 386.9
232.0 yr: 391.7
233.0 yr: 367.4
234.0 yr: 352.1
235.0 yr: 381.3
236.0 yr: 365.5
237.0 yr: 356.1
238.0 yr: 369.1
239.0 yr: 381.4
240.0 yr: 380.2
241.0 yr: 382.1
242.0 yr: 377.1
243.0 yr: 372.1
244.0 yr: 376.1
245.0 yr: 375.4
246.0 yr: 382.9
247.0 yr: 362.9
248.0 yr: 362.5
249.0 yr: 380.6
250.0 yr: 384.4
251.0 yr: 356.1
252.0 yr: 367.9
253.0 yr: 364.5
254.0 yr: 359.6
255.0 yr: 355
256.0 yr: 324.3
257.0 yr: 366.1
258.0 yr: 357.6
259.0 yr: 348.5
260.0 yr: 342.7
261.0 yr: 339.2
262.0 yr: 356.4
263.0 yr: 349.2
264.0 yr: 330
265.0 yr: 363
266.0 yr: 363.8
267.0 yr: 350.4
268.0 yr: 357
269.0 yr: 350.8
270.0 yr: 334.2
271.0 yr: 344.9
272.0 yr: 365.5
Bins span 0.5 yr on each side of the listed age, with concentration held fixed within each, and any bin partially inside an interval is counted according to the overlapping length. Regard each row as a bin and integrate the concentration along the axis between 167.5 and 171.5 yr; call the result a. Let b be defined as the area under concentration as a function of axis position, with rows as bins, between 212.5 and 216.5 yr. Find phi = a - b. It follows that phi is -689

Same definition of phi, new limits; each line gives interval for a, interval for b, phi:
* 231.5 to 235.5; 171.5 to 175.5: 737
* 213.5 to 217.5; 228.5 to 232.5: -114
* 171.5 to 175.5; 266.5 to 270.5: -637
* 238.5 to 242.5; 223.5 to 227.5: 32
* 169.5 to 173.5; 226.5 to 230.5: -770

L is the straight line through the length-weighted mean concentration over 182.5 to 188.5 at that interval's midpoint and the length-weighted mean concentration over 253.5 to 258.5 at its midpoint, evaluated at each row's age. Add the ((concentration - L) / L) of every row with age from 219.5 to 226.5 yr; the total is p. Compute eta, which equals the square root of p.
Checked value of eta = 1.1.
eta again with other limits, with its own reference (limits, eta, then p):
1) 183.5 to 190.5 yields 0.4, 0.2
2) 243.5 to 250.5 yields 0.8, 0.6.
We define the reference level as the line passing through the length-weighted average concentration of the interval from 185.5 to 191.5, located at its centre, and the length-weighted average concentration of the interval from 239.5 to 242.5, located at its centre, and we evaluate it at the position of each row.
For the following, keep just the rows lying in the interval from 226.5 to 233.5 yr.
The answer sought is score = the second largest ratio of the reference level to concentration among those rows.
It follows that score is 1.0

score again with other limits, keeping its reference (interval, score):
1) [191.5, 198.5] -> 0.9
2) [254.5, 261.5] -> 1.2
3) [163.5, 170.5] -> 1.5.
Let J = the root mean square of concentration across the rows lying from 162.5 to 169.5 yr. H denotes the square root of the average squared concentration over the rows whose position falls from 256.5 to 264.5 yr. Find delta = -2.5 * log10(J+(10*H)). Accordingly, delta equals -8.92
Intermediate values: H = 349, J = 196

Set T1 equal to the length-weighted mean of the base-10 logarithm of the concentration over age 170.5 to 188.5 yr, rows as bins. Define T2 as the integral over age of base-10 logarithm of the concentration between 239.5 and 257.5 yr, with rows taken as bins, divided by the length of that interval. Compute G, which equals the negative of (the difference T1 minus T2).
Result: 0.20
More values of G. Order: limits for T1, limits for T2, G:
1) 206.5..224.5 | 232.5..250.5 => 0.01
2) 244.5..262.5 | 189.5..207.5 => -0.01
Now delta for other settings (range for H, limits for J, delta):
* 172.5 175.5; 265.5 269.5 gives -8.40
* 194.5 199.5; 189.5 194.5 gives -8.96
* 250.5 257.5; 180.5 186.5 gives -8.96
